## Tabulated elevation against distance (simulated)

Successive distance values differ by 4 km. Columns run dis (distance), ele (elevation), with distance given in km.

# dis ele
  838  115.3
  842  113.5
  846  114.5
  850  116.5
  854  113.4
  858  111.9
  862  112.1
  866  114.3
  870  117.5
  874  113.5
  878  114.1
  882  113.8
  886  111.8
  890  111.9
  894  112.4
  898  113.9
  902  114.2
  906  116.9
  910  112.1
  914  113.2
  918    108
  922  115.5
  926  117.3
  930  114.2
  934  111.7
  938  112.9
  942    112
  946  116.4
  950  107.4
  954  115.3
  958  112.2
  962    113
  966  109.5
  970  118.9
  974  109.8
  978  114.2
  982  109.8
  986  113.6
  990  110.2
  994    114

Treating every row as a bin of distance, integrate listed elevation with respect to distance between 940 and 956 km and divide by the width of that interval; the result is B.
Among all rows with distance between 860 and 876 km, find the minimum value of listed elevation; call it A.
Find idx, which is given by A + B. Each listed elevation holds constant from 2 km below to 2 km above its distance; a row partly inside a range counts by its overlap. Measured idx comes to 224.9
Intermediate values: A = 112.1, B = 113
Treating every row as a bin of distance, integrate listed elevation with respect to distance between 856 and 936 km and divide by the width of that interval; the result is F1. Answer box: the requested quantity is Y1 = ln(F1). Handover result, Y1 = 4.732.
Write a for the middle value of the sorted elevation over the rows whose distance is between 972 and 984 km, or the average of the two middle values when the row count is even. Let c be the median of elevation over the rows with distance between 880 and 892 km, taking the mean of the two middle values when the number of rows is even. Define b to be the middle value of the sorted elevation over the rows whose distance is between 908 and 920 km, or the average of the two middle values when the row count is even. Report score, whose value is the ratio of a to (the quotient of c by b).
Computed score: 110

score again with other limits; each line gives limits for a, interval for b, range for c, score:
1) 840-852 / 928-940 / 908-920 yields 115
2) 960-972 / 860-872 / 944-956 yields 112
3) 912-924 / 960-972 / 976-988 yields 113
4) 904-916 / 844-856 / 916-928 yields 112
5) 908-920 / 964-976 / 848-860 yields 109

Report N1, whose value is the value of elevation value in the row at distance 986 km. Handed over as 113.6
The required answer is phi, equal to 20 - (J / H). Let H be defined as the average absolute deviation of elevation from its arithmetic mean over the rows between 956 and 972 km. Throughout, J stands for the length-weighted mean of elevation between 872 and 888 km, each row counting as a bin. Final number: -21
